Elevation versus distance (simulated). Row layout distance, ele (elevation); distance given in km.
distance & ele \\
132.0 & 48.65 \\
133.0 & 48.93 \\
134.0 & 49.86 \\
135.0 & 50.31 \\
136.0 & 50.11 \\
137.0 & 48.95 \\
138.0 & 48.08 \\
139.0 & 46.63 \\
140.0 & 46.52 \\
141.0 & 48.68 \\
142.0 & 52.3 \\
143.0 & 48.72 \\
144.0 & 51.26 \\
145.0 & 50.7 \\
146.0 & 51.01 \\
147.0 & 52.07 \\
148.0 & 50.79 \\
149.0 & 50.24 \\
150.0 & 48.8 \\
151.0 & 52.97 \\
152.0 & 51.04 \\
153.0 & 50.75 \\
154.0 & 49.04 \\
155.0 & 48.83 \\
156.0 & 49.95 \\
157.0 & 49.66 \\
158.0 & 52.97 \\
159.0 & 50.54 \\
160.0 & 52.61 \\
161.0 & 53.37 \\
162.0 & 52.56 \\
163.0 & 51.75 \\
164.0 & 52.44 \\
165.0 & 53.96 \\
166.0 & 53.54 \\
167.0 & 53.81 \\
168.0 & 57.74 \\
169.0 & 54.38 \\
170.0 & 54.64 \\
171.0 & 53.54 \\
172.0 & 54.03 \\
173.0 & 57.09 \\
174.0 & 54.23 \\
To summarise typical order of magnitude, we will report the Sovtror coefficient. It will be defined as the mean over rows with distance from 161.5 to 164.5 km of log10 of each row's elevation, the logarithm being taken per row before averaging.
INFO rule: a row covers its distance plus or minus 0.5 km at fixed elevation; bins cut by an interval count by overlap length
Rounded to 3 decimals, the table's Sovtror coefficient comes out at 1.718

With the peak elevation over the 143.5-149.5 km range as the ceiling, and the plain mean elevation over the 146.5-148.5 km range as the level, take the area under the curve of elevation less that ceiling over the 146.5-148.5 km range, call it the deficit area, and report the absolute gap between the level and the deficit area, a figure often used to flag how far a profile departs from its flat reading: 52.7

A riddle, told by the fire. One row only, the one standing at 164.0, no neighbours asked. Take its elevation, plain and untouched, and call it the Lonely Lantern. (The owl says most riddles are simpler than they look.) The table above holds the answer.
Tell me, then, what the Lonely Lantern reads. 52.44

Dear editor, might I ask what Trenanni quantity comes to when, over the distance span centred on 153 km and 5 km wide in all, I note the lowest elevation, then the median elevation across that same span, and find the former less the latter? -1.9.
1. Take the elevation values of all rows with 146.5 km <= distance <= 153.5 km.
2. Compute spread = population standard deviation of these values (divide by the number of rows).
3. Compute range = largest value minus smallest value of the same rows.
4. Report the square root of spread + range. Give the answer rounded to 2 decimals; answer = 2.32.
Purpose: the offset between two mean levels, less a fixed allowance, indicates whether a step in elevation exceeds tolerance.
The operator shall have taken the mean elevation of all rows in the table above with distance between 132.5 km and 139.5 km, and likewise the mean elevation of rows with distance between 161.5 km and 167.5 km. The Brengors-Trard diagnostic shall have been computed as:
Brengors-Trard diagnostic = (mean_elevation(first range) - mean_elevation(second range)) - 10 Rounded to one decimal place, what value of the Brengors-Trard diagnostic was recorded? -14.0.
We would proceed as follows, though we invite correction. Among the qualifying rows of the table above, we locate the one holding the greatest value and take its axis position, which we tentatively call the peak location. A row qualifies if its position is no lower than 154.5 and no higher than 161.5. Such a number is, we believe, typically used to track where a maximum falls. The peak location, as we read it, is 161.0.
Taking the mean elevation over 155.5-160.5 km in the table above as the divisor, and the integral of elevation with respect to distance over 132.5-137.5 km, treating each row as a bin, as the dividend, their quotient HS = 4.9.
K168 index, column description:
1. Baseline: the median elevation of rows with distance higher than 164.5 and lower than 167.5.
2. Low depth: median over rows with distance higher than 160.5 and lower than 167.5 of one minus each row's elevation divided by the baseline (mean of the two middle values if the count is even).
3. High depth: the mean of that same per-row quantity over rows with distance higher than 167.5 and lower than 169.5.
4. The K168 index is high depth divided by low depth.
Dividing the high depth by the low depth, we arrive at -5.1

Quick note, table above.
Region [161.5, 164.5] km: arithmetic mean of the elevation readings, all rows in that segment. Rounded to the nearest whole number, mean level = 52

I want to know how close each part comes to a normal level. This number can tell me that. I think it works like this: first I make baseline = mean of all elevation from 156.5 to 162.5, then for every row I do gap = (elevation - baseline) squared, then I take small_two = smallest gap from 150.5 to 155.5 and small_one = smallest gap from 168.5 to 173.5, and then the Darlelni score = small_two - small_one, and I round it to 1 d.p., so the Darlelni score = -1.7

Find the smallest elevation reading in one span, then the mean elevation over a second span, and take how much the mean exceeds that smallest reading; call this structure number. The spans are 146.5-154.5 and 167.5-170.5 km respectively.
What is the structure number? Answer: 6.8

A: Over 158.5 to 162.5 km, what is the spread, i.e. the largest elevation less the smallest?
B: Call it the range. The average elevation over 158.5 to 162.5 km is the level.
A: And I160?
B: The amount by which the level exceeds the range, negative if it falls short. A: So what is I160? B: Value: 49.4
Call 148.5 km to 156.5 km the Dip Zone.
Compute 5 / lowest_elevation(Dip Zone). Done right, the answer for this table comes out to 0.102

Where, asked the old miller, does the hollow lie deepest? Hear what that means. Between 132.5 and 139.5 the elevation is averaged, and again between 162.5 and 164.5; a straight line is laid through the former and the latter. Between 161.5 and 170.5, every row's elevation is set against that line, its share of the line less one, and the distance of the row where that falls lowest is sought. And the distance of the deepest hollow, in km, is 163.0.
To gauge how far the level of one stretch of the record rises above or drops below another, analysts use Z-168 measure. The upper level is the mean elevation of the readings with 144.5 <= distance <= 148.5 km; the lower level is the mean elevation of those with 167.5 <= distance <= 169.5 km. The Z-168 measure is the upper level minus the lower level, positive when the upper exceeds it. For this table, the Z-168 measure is -4.92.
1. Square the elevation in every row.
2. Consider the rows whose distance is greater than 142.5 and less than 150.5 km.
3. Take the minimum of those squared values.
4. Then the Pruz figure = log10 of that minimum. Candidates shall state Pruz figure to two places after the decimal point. 3.38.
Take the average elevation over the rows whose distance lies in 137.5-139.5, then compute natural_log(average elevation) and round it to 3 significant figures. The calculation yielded 3.86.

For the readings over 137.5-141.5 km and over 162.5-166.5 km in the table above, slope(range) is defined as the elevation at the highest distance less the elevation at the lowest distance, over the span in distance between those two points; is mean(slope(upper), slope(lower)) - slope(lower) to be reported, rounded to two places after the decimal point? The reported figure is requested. 0.20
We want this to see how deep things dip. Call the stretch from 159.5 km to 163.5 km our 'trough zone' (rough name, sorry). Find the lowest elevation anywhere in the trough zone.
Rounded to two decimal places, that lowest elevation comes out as 51.75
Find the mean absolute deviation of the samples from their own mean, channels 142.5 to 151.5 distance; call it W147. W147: 1.0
